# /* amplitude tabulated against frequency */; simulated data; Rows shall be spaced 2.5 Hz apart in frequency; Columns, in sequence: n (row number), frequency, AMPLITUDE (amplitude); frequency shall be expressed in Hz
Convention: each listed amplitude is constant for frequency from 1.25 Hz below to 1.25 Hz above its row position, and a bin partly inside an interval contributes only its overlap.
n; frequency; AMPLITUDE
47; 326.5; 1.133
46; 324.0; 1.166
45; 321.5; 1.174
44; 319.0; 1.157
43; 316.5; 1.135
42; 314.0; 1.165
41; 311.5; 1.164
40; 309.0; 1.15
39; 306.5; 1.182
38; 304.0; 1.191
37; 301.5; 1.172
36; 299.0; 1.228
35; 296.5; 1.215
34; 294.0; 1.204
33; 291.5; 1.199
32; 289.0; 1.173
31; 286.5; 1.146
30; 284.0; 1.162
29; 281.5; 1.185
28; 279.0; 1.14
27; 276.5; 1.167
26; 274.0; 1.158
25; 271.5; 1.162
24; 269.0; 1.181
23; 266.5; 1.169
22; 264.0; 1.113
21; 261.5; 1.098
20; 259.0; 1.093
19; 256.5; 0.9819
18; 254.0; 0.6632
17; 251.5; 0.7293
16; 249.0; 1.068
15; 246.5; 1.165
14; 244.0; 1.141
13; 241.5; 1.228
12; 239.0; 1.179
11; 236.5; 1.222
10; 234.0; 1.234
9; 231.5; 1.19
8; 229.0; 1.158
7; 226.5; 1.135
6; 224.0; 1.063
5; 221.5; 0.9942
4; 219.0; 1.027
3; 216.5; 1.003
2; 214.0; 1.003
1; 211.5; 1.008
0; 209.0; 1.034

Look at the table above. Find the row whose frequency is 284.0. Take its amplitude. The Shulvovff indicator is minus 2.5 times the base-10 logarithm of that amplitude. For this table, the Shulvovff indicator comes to -0.163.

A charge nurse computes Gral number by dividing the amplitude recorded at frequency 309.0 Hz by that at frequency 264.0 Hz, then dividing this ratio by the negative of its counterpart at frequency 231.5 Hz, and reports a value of -0.87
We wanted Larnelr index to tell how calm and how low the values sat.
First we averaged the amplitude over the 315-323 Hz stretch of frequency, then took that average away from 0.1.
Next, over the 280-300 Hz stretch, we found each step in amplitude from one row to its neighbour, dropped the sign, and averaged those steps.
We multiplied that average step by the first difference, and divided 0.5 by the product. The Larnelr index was -27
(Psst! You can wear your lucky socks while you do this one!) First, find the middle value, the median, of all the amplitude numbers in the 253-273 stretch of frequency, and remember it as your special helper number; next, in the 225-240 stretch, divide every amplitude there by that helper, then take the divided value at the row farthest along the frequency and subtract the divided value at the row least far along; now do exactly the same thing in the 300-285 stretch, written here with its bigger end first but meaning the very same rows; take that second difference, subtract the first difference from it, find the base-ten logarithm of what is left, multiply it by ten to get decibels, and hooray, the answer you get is -15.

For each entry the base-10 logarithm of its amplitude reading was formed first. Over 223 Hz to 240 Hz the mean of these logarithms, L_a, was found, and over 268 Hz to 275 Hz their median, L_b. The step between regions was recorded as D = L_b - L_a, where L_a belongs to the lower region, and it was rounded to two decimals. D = 0.00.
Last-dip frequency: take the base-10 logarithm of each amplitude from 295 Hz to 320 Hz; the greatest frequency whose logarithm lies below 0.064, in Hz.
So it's 319.0 Hz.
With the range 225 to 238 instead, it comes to 229.0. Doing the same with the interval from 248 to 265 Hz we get 264.0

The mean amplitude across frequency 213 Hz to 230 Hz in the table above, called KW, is 1.05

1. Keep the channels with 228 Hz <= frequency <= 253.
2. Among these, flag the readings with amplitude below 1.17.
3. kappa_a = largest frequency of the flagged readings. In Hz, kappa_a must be 251.5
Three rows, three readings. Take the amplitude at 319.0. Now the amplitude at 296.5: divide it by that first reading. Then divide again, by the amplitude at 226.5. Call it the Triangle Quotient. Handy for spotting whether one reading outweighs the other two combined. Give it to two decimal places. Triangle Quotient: 0.93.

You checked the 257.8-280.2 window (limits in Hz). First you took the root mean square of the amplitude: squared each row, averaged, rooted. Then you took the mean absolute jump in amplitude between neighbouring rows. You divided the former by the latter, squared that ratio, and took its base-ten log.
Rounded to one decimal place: 3.6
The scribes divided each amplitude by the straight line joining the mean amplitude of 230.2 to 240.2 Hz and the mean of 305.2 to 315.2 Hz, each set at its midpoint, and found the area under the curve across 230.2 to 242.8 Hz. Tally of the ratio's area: 12.6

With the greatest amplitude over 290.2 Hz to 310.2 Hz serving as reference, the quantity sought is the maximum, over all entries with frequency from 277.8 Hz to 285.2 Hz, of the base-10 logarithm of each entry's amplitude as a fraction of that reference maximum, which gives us -0.015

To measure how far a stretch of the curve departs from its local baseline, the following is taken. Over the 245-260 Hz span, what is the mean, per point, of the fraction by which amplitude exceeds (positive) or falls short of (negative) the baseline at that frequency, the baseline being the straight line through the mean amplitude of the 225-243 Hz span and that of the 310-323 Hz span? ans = -0.20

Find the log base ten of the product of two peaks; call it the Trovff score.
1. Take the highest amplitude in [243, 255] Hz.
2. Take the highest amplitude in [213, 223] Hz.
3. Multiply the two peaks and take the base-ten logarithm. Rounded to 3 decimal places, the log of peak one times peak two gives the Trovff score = 0.078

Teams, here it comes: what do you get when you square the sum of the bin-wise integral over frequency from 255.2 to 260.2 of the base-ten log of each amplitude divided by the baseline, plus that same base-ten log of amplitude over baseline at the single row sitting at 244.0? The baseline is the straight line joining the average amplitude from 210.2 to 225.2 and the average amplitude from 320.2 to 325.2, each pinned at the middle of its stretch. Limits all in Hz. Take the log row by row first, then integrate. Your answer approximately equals 0.00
